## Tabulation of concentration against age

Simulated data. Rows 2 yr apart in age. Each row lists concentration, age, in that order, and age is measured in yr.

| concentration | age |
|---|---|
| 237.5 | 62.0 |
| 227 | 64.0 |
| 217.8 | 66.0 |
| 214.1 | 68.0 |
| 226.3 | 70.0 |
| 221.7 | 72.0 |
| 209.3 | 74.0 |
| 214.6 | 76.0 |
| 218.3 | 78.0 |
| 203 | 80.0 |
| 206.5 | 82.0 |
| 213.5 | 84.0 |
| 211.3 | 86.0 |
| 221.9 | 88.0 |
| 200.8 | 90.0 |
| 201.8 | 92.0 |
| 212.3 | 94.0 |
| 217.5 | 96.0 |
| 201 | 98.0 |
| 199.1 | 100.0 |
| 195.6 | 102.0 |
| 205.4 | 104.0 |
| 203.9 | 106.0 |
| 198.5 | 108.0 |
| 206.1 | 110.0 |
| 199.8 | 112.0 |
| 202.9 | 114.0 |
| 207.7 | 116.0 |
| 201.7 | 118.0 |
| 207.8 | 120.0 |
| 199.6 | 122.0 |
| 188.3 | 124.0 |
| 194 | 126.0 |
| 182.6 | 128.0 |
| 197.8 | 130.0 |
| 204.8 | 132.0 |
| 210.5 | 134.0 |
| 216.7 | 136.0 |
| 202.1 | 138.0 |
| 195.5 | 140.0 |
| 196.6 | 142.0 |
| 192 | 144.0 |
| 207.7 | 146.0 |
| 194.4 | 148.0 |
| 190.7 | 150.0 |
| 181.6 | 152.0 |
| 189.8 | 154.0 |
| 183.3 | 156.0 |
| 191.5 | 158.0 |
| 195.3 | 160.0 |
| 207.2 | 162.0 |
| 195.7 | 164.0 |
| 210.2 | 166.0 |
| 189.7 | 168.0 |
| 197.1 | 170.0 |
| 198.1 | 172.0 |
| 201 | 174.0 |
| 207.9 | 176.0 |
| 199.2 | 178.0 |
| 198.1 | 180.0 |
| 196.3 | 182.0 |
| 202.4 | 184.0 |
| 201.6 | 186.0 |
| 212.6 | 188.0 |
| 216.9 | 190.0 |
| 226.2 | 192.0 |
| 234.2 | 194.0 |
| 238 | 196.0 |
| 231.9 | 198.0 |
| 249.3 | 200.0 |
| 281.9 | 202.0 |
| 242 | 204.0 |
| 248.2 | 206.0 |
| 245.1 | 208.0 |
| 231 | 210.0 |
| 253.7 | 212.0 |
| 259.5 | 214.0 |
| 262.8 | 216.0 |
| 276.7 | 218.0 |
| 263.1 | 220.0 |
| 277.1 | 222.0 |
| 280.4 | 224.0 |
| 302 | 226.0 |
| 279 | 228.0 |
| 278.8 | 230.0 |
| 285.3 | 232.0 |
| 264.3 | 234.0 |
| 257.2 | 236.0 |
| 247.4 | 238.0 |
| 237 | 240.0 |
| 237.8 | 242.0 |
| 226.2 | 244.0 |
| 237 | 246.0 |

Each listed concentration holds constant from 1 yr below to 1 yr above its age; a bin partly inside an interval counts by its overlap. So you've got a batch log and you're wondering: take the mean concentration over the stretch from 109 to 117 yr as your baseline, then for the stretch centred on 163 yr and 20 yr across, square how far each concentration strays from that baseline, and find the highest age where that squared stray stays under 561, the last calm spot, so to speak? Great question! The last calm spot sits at 172.0 yr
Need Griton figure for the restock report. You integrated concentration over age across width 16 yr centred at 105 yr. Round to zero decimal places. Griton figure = 3219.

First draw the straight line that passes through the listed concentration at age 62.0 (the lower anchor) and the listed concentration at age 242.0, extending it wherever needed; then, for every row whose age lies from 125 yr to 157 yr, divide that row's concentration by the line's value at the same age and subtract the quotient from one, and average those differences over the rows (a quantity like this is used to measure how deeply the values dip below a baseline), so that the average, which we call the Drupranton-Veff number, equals 0.17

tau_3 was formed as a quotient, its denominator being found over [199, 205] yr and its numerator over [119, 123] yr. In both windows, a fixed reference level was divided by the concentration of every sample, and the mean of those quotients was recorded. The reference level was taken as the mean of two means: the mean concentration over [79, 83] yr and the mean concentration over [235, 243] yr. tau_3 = 1.260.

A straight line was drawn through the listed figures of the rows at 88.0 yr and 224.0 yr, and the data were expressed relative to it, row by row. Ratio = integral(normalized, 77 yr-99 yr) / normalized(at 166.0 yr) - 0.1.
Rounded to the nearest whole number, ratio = 25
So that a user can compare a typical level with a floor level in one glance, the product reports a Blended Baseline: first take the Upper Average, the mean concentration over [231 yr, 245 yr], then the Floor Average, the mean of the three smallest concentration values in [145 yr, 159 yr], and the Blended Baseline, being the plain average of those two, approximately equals 218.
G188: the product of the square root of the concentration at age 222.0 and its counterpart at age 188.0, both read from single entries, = 243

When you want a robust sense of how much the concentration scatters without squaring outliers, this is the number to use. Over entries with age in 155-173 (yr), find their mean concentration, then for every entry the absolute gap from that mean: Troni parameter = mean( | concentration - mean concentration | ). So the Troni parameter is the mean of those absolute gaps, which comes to 6.0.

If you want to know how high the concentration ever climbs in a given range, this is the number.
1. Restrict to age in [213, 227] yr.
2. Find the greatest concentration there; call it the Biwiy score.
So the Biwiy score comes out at 302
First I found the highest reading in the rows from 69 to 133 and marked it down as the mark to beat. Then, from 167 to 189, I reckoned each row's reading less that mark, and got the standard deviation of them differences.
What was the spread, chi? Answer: 6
